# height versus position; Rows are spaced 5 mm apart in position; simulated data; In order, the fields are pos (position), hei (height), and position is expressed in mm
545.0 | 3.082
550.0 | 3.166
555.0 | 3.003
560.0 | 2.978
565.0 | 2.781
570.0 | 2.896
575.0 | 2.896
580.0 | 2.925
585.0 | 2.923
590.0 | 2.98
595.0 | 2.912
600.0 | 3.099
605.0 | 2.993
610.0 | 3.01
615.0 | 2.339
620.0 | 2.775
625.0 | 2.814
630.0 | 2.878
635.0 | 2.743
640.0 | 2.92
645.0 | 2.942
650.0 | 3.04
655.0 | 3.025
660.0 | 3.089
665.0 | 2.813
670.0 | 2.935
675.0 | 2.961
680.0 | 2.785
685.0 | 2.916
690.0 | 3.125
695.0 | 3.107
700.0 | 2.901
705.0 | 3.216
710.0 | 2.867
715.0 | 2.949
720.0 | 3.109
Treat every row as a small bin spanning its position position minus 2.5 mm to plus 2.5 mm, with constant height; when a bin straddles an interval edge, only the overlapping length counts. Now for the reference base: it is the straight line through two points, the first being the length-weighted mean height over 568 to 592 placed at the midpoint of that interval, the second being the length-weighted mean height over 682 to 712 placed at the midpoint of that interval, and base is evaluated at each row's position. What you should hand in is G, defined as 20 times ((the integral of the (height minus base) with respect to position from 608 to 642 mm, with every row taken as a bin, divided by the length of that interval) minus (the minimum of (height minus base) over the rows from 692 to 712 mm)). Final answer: 0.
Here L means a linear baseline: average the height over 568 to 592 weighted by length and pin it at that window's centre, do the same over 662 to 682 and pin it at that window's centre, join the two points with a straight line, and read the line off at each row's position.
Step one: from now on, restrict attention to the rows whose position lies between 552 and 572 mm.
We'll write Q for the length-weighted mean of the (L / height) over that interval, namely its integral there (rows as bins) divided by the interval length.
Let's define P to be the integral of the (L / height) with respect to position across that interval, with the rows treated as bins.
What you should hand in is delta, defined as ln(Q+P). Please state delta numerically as 3.049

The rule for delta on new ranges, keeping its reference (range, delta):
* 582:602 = 3.026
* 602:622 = 3.098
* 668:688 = 3.036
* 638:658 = 3.013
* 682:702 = 2.999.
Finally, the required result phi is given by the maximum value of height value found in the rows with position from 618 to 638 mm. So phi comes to 2.878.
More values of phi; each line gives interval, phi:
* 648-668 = 3.089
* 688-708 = 3.216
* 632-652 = 3.04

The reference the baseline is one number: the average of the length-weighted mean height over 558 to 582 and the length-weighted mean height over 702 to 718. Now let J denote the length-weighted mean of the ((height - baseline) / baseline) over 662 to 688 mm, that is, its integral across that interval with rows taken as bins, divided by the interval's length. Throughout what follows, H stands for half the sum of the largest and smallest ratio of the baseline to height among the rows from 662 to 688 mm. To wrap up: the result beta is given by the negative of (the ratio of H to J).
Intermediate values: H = 1.03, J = -0.021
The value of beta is 50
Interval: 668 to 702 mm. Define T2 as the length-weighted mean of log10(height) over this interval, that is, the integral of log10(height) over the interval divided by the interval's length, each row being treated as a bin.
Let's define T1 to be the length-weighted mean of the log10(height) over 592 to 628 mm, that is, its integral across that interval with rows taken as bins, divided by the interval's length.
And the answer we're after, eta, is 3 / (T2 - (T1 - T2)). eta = 6.1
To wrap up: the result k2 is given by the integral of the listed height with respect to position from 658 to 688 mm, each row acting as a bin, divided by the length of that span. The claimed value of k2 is 2.92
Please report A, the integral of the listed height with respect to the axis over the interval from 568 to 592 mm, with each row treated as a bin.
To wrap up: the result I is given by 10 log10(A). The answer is 18.5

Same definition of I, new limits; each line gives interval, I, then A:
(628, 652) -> 18.4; 70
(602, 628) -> 18.6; 73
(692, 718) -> 18.9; 78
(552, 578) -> 18.8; 76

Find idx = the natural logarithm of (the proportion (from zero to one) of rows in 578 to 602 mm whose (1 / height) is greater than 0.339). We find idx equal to -0.5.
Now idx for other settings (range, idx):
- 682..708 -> -0.9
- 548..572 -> -0.9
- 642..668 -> -0.9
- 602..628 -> -0.5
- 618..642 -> 0.0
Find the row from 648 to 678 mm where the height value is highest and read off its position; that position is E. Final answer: 660.0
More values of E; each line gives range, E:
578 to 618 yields 600.0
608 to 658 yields 650.0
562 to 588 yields 580.0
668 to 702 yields 690.0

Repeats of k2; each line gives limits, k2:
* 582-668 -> 2.90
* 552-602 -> 2.94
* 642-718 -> 2.98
